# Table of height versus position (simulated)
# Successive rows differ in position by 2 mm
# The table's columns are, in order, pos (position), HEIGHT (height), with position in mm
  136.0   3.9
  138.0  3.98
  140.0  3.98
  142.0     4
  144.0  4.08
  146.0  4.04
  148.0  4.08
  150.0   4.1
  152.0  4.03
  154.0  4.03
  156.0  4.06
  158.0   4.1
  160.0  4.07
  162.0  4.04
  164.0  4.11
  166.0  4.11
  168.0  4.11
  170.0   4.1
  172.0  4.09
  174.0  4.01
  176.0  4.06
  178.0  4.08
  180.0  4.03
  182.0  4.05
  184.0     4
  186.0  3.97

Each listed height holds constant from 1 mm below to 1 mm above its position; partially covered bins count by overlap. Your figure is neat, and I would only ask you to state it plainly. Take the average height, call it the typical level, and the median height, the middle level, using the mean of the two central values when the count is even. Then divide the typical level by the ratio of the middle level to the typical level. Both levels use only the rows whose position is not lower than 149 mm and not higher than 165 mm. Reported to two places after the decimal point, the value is 4.07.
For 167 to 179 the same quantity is 4.07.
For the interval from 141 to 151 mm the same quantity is 4.04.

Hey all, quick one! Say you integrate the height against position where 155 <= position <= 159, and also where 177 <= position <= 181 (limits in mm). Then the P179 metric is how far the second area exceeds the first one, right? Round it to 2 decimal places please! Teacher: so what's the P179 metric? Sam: -0.10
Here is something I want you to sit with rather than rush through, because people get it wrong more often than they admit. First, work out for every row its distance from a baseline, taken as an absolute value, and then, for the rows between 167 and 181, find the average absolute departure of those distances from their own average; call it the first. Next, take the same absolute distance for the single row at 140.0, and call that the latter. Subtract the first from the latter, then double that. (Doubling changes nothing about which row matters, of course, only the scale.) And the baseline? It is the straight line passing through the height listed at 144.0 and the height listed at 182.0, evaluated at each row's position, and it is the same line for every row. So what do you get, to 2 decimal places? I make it 0.18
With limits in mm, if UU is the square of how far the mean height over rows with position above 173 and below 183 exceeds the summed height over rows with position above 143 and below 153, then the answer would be 265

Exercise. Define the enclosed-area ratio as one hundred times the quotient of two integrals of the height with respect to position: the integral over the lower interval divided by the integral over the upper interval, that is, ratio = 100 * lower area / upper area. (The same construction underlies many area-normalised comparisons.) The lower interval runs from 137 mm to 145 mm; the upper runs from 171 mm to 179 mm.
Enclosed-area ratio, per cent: 99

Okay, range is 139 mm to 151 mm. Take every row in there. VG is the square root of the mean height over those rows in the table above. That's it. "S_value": 2.01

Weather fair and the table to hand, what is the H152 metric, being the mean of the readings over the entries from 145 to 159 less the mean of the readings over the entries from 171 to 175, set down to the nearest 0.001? 0.013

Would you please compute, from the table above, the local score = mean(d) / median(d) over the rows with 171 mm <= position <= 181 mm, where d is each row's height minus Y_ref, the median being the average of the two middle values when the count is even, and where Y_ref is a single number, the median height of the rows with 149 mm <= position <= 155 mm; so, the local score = 0.80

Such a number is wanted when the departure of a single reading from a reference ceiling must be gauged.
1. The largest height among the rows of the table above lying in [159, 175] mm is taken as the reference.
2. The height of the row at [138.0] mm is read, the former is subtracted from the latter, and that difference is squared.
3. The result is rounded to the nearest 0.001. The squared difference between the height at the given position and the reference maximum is 0.017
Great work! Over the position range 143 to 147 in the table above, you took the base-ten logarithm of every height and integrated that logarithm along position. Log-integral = 2.43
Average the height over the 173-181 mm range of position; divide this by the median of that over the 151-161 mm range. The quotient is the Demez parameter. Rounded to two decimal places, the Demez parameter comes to 1.00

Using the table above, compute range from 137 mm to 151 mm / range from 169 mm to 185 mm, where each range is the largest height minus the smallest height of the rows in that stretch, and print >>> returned 1.20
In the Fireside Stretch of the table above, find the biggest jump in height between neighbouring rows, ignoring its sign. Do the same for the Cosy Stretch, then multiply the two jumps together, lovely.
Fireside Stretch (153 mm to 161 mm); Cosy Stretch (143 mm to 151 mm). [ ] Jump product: 0.0016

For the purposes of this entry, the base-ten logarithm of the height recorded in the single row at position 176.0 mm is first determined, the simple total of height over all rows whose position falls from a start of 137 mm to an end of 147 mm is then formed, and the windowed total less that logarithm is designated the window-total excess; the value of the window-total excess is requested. 19.5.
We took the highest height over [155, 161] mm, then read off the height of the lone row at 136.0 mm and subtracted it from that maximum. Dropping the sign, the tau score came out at 0.20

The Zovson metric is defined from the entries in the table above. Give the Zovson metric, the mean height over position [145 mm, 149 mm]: 4.06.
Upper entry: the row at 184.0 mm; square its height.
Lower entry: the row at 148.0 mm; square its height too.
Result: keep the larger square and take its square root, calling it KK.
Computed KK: 4.08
